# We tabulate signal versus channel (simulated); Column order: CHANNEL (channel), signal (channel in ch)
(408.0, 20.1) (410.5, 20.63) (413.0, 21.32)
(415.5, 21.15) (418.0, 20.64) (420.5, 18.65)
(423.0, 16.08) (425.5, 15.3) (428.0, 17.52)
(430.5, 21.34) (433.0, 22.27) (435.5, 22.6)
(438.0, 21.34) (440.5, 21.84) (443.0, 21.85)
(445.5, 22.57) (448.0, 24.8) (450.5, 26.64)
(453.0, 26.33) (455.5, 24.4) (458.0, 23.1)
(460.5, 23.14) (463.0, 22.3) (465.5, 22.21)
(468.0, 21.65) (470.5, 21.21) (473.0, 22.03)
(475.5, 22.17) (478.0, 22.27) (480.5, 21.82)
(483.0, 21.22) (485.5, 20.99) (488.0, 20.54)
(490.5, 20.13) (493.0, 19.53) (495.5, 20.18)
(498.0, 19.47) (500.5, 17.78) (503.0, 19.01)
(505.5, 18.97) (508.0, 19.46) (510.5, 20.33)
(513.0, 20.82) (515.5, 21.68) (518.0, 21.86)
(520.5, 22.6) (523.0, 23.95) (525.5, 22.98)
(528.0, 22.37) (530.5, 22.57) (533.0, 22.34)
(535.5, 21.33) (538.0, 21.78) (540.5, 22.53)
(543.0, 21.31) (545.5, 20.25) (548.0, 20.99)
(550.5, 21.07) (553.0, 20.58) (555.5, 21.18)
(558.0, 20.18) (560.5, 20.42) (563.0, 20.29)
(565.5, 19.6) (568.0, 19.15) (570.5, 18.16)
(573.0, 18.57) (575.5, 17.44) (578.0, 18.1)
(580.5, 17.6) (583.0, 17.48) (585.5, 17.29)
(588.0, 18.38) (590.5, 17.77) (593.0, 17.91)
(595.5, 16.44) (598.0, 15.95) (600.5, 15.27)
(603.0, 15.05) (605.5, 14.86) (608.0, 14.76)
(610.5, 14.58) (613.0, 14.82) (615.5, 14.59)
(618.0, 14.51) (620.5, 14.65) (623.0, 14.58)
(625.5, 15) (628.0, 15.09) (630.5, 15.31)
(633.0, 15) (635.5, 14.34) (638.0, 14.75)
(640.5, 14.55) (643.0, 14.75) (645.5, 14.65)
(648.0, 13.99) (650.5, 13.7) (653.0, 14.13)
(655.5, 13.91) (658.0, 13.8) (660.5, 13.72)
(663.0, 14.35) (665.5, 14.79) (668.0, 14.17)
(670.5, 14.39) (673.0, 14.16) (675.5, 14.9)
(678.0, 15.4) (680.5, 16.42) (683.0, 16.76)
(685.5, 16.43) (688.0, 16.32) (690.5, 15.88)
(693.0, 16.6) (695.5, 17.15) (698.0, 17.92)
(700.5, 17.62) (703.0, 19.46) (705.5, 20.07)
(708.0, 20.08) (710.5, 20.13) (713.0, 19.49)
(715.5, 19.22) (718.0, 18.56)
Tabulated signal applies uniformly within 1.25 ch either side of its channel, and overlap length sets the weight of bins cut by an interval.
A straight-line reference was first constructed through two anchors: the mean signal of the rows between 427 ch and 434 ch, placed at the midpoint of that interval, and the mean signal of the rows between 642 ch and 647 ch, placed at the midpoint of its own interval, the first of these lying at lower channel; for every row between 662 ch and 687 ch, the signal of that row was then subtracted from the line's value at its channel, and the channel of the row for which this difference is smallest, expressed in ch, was 683.0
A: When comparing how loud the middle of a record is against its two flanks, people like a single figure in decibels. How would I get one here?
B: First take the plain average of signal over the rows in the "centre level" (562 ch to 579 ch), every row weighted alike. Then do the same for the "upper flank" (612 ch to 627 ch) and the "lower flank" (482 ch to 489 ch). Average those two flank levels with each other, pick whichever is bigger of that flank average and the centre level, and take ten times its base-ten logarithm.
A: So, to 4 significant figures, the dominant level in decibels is 12.73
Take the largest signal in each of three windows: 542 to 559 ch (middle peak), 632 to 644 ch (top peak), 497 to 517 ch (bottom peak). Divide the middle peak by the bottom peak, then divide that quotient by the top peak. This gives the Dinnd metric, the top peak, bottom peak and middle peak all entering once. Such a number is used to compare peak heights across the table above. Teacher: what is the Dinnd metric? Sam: 0.066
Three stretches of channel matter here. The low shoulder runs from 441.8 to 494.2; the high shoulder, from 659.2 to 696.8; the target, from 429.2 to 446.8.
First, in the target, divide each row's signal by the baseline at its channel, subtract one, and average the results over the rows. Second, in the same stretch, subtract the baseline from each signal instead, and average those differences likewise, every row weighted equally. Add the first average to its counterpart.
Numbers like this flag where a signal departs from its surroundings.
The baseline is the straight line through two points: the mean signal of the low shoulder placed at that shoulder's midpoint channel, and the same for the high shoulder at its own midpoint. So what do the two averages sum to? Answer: -1.5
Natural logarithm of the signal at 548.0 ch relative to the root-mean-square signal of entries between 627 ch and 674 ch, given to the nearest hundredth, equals 0.38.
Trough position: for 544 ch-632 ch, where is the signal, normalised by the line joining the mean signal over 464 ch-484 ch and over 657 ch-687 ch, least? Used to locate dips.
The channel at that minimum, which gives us 610.5 ch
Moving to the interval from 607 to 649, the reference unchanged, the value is 610.5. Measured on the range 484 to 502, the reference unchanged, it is 500.5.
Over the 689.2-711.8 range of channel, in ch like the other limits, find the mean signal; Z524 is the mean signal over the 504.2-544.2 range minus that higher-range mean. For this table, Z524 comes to 3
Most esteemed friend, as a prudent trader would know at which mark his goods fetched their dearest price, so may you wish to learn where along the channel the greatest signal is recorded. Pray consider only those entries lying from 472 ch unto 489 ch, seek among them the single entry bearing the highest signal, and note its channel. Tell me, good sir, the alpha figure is 478.0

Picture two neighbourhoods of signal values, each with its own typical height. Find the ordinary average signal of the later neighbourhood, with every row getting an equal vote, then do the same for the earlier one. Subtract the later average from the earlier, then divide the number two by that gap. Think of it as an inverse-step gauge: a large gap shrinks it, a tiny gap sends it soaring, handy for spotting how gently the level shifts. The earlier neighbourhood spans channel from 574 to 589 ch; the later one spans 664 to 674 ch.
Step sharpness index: 0.60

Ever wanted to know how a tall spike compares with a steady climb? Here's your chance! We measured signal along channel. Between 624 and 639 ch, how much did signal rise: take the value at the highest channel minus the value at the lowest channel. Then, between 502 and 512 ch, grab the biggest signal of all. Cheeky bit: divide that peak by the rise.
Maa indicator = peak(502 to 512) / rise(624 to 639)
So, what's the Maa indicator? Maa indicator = -81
